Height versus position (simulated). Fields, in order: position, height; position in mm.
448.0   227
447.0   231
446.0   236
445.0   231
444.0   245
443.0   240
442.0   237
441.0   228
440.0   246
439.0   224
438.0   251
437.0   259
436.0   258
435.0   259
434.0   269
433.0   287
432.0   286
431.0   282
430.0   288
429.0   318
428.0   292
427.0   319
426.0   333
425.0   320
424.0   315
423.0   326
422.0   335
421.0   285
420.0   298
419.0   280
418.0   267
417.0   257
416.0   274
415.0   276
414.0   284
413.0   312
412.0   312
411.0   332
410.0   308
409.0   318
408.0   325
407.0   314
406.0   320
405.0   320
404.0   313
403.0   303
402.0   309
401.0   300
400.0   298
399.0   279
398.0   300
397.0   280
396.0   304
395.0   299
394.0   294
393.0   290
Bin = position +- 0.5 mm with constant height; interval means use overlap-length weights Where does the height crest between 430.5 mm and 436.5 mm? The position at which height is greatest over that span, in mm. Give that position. 433.0 mm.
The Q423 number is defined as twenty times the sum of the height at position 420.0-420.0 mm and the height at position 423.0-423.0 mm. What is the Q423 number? 12480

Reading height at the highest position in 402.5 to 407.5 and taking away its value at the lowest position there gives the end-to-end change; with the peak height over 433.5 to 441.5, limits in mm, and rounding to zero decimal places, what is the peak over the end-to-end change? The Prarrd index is 24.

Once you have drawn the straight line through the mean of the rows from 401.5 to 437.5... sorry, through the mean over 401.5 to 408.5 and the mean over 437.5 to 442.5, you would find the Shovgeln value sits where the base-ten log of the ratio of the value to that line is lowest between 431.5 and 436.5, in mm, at 435.0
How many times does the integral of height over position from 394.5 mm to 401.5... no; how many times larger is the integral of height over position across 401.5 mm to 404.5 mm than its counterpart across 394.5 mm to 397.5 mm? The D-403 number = 1.05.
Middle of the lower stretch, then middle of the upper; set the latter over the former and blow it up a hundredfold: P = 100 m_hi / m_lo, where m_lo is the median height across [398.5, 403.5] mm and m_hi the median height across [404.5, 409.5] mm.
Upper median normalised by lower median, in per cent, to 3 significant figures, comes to 107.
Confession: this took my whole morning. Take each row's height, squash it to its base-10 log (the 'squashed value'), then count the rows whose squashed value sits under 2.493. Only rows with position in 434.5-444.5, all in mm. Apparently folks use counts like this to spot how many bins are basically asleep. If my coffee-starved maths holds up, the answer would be 10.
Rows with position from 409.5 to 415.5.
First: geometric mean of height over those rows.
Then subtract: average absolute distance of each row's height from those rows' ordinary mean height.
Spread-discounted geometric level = 287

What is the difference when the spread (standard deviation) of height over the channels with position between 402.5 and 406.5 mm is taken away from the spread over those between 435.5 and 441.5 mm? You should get 7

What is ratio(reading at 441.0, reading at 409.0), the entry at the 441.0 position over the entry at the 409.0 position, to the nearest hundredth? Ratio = 0.72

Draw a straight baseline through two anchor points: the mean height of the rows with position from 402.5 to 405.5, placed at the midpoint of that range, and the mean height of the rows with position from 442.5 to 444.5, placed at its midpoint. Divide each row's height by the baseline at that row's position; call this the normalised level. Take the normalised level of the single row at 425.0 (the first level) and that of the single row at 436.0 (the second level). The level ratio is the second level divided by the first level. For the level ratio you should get 0.87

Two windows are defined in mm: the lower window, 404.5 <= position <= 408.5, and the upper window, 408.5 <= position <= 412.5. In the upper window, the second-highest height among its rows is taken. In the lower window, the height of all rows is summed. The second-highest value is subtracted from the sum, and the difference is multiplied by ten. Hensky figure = 9610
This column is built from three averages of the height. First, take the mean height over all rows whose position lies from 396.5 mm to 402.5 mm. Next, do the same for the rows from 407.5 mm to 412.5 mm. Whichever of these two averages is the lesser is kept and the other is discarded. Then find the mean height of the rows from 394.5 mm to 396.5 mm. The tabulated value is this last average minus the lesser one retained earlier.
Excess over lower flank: 7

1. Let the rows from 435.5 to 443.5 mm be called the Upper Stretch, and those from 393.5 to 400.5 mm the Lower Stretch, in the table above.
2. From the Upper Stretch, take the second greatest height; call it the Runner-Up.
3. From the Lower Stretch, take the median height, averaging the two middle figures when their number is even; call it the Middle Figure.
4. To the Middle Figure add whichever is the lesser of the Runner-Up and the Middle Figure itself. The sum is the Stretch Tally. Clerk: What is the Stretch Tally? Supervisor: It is 556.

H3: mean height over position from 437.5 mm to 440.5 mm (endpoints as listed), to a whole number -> 240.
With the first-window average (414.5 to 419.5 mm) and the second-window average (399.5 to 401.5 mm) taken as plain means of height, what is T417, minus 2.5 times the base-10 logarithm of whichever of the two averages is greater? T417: -6.189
